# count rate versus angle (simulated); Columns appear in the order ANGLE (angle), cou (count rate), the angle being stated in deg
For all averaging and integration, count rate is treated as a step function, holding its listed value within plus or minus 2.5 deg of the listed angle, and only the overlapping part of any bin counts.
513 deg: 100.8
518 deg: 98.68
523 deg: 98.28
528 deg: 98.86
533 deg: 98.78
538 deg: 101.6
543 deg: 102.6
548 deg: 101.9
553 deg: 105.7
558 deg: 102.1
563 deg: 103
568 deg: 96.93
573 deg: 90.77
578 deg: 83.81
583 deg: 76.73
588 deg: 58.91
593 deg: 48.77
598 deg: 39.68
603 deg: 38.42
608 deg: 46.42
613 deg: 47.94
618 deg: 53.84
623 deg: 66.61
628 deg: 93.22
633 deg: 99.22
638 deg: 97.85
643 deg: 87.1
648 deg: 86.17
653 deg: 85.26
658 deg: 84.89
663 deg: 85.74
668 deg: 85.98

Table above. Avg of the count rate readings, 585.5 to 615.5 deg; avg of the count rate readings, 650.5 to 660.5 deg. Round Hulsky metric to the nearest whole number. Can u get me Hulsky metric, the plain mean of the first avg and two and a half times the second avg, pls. 130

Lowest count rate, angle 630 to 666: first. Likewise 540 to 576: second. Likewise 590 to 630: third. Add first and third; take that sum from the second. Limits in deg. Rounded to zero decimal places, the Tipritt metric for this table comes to -33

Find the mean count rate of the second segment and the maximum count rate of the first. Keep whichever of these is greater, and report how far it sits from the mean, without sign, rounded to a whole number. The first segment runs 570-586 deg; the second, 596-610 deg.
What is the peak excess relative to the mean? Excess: 49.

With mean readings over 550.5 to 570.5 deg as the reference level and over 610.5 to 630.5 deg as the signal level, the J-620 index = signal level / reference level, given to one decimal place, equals 0.6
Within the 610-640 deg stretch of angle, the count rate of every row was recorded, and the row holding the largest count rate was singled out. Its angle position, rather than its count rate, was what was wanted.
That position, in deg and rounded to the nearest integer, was 633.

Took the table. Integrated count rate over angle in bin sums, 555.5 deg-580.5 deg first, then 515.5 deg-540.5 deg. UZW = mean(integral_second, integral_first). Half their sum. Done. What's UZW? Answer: 2432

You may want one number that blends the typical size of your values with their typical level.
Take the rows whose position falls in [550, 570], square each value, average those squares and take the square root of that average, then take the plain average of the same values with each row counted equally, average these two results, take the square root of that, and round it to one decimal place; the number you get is 10.1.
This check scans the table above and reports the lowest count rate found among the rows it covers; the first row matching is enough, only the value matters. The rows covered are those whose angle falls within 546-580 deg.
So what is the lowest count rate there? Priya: 83.81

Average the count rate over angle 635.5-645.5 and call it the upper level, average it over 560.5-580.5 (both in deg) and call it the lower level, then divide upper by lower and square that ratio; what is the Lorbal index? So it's 0.98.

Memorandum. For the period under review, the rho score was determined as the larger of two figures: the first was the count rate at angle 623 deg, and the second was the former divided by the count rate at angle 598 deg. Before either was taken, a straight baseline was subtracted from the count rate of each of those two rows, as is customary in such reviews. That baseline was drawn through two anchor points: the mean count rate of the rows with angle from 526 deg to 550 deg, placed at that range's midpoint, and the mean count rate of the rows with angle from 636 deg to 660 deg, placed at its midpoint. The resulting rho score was 0.5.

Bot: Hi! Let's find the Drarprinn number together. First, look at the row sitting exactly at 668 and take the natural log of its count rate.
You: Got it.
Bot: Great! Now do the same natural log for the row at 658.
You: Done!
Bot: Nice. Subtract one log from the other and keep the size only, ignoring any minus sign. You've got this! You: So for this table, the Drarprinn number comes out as 0.01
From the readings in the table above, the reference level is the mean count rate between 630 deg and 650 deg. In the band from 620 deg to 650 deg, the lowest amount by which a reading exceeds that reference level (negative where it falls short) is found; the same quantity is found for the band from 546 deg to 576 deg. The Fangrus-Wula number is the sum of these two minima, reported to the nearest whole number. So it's -28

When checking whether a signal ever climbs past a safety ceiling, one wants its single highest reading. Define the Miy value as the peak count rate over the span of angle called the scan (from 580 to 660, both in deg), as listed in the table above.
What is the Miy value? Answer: 99.22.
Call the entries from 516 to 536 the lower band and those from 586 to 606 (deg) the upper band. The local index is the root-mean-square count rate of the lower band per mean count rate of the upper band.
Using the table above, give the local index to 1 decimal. 2.1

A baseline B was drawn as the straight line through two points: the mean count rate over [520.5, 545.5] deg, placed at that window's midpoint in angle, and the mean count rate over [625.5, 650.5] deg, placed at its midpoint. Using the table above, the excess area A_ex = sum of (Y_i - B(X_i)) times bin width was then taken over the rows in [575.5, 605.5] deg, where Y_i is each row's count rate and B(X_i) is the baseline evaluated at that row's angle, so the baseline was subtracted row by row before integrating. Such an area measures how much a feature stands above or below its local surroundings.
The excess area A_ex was -1149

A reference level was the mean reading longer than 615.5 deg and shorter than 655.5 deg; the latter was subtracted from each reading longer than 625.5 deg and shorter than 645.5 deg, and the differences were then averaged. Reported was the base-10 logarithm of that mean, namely 1.03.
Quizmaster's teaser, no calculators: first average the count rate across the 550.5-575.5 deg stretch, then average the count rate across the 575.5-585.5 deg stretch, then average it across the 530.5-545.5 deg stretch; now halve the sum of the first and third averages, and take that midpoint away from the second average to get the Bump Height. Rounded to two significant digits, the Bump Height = -20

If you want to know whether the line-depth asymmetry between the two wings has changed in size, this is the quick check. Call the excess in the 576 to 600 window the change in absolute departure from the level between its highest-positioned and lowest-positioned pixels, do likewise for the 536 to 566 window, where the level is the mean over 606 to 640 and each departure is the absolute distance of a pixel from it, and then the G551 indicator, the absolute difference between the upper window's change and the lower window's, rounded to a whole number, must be 19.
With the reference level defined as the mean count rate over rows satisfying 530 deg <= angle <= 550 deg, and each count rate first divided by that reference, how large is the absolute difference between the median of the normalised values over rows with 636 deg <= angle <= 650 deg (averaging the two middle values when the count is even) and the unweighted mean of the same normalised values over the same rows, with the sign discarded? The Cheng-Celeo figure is 0.03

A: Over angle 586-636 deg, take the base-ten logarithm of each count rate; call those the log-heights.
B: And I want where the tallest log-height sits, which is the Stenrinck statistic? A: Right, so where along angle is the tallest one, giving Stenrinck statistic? 633 deg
